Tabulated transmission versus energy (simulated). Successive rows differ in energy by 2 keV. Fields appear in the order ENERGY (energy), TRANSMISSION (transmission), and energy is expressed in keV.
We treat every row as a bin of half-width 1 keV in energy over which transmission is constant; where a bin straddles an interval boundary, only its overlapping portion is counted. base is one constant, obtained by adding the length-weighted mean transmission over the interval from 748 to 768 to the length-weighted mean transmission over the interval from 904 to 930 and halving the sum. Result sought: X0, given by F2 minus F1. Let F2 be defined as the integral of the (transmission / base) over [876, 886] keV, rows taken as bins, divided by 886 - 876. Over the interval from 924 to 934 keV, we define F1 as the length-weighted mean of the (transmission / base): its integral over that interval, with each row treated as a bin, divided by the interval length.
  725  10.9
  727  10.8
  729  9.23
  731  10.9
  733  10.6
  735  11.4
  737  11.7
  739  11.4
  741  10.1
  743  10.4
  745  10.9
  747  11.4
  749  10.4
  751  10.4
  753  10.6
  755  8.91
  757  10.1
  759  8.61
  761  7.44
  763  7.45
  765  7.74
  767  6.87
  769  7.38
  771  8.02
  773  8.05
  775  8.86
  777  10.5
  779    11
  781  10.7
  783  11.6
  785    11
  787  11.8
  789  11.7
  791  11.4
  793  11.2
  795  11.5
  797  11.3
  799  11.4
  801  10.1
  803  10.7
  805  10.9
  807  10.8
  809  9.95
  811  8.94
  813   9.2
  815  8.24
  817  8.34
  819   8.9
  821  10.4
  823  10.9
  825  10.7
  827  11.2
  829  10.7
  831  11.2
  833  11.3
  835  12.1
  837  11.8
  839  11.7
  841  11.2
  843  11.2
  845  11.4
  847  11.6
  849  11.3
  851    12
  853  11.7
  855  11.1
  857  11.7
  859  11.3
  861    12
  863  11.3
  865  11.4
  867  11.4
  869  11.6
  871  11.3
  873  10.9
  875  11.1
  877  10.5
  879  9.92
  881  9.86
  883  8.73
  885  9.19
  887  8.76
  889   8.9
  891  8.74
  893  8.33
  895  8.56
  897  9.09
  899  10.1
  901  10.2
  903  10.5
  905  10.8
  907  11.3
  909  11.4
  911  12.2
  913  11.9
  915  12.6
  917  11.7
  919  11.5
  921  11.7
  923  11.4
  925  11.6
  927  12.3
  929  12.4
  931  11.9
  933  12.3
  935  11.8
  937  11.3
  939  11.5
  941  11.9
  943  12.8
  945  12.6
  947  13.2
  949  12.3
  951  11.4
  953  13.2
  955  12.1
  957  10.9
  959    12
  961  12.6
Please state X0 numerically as -0.24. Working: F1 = 1.17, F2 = 0.94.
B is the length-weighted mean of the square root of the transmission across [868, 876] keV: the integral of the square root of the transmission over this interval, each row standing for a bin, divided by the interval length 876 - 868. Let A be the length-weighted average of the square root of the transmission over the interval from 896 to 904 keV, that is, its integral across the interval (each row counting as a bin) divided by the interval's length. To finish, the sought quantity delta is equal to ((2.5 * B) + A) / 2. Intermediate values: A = 3.16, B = 3.35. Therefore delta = 5.77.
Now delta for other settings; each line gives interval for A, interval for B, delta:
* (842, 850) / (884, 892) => 5.41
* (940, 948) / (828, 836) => 5.98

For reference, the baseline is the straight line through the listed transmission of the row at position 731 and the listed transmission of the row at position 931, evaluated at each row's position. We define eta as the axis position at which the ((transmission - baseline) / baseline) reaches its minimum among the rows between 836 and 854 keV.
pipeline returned 843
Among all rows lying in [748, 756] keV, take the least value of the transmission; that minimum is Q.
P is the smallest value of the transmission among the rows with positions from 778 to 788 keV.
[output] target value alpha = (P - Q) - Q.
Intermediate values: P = 10.7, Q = 8.91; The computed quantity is -7.1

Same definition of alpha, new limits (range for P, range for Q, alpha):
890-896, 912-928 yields -14.5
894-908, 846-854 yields -14.0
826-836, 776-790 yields -10.3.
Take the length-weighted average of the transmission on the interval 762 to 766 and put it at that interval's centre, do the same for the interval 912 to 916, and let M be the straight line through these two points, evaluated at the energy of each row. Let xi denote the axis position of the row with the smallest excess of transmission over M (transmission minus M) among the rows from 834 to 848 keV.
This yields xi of 843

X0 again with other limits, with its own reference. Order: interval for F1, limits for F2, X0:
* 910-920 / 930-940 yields -0.02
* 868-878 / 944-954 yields 0.14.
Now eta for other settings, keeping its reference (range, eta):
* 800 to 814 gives 811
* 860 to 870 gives 863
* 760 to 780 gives 767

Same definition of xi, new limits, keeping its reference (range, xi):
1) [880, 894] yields 893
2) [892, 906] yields 893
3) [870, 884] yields 883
